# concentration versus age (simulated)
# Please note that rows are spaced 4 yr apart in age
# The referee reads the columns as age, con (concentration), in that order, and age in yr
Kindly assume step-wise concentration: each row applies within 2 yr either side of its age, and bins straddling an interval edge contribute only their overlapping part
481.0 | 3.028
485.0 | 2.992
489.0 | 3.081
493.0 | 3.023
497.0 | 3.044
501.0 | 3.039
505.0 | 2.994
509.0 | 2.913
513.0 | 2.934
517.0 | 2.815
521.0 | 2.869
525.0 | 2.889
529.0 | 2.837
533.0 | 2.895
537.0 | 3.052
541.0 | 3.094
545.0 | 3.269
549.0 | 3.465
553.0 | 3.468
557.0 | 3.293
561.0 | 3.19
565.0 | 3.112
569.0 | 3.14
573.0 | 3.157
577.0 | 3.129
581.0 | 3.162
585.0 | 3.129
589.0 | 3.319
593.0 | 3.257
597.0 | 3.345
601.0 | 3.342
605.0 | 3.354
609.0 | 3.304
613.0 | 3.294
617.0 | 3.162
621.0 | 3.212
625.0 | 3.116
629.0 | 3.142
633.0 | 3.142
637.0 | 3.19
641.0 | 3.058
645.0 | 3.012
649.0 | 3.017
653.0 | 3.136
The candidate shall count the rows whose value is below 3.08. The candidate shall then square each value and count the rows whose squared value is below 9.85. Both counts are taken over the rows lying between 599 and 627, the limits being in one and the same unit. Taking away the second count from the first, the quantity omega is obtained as -1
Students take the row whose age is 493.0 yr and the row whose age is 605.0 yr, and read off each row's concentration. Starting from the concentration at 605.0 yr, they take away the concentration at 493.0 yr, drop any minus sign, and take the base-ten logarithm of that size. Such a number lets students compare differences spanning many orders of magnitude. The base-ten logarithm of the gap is -0.48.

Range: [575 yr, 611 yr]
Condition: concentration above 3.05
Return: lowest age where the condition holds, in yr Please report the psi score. 577.0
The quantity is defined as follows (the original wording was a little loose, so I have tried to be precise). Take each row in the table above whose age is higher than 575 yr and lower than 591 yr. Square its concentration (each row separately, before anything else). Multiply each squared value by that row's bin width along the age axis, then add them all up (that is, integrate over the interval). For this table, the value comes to 162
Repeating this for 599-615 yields 177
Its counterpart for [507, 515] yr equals 68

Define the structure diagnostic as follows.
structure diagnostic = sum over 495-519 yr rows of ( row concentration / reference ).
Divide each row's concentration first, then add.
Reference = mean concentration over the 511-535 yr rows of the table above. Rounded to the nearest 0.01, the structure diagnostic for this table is 6.17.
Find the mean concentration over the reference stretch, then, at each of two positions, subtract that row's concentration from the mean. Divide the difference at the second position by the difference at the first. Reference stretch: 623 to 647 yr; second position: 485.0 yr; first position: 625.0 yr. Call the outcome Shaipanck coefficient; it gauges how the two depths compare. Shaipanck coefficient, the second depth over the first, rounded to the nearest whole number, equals -20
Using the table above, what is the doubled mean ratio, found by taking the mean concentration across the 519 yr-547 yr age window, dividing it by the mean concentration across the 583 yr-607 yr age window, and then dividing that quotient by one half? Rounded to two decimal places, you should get 1.81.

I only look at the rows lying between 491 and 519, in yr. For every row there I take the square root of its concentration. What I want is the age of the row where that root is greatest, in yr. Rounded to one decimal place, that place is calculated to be 497.0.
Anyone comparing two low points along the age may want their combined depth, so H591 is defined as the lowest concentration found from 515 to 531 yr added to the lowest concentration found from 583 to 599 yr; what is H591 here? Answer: 5.9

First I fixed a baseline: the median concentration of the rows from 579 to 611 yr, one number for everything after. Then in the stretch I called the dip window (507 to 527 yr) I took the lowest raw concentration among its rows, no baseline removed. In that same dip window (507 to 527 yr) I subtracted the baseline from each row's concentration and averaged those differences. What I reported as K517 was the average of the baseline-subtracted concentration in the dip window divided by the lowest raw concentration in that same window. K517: -0.15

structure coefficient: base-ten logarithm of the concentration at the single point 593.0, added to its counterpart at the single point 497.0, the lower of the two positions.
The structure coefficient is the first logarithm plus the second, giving 0.996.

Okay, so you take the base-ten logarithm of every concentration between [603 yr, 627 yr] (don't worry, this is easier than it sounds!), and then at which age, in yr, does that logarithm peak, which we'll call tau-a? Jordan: 605.0 yr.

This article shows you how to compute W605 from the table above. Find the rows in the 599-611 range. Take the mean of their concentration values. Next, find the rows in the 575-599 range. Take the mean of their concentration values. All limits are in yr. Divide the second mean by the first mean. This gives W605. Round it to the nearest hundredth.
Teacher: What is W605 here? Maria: 0.97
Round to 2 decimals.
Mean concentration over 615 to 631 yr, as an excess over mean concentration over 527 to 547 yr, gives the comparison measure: 0.13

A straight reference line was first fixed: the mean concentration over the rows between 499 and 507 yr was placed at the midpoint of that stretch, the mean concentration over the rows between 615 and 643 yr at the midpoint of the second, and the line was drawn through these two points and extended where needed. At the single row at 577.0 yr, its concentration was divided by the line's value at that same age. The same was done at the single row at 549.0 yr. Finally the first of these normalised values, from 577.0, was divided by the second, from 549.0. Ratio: 0.89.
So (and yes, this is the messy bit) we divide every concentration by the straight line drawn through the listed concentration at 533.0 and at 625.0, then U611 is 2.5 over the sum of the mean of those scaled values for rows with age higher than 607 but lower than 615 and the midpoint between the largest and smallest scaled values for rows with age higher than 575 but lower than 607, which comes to 1.17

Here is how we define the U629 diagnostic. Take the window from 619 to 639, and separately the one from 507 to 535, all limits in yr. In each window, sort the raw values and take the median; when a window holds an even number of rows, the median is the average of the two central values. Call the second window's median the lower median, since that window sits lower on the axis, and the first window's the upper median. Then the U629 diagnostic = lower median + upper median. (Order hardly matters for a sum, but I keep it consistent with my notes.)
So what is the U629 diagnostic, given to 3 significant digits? 6.03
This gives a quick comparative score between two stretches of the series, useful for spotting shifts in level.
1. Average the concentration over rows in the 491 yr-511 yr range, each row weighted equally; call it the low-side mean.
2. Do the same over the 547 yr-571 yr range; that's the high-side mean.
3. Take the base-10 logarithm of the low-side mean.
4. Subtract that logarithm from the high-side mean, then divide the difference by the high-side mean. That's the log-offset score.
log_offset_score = 0.854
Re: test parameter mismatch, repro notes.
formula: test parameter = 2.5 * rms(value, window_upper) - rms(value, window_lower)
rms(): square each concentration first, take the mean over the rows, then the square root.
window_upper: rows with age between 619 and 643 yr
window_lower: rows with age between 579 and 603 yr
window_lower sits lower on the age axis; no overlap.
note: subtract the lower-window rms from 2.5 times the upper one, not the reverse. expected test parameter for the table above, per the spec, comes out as 4.6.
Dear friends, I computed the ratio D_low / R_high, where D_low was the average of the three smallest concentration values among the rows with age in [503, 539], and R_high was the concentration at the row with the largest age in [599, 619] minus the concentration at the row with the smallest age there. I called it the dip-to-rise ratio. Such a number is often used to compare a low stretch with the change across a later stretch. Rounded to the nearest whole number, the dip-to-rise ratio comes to -16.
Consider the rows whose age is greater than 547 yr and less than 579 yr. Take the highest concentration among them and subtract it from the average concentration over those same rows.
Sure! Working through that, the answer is -0.22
